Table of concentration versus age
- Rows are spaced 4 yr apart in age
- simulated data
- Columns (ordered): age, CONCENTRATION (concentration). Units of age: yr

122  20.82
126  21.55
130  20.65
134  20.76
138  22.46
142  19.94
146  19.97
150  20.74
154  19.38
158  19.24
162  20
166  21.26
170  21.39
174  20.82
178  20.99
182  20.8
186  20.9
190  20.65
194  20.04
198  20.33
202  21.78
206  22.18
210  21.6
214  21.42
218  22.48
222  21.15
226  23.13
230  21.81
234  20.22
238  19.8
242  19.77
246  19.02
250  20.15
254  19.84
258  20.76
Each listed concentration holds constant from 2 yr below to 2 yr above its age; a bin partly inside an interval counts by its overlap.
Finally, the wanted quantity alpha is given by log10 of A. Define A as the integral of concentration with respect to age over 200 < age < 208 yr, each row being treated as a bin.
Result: 2.25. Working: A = 176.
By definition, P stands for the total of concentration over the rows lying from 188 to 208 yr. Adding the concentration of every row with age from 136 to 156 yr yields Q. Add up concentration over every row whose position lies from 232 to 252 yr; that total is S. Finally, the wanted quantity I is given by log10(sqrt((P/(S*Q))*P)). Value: 0.018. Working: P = 105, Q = 102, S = 99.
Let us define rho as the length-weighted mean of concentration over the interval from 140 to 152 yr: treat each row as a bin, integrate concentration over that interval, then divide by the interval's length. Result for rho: 20.2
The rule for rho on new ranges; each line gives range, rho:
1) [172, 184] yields 20.9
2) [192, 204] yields 20.7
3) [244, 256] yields 19.7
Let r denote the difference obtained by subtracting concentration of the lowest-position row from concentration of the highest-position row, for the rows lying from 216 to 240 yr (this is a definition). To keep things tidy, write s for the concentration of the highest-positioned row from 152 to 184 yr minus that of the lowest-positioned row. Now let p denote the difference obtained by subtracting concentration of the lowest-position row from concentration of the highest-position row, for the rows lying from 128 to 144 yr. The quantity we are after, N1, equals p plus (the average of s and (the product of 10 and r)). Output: -13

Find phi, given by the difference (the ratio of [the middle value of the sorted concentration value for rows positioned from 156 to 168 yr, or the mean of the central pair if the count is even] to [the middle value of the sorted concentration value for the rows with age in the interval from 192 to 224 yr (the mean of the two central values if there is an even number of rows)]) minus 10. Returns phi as -9.07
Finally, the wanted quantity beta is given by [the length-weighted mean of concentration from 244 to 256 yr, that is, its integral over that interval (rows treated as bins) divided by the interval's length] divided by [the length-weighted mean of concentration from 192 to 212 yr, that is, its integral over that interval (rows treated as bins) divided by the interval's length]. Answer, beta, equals 0.93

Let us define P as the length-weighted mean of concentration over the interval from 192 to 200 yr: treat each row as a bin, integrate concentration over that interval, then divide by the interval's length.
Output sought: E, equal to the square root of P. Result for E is 4.49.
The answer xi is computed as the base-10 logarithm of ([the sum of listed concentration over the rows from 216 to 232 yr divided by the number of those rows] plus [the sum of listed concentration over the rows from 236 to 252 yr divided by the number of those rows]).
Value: 1.62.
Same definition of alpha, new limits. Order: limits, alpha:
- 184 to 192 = 2.22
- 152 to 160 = 2.19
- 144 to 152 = 2.21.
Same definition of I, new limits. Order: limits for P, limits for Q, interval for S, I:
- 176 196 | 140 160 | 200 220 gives -0.004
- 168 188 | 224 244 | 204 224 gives -0.008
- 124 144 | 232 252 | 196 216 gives 0.010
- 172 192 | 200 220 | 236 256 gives 0.001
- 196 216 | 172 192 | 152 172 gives 0.019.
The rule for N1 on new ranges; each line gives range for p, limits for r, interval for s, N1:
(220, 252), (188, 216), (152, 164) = 3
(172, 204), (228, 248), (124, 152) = -13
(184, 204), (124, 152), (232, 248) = -4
